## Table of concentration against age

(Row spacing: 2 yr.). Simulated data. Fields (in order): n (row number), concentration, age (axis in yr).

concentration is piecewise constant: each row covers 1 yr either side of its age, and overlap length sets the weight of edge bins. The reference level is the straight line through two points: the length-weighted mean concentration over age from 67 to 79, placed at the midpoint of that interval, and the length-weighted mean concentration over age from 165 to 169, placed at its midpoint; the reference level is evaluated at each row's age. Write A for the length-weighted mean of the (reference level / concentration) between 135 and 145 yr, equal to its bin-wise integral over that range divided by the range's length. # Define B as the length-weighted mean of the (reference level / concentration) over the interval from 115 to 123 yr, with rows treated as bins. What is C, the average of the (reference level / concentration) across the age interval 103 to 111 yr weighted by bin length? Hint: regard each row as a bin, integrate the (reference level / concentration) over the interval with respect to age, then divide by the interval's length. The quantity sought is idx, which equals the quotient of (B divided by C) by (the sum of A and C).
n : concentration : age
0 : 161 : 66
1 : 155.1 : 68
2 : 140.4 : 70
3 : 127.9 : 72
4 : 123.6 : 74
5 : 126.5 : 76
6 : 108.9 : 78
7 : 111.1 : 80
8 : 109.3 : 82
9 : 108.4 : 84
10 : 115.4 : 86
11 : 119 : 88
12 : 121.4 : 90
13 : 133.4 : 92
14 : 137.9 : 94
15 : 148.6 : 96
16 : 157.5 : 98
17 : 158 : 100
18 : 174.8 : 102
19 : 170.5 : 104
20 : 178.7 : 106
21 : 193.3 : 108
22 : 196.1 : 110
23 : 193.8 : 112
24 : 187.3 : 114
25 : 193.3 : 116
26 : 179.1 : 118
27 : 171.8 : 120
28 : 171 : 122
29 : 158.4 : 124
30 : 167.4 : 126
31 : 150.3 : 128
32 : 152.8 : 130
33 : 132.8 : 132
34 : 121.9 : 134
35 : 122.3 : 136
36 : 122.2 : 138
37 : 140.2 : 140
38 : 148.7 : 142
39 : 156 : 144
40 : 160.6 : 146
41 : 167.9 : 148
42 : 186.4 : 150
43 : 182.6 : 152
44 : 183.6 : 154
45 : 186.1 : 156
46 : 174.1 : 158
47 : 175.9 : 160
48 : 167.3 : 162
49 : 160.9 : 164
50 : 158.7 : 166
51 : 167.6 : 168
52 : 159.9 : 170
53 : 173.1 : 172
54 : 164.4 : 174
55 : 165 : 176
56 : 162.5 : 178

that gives 0.56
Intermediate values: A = 1.13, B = 0.82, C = 0.77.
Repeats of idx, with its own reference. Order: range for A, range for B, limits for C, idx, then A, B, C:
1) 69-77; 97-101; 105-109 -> 0.65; 1.01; 0.88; 0.77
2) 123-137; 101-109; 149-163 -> 0.46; 1.06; 0.79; 0.89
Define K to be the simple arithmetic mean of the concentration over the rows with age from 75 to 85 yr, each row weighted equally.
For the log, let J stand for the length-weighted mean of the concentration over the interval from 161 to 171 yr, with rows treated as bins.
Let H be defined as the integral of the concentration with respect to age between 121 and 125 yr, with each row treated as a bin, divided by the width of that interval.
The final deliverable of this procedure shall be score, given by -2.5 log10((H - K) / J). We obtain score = 1.24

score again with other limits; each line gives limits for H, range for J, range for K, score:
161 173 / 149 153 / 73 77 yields 1.67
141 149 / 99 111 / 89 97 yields 2.23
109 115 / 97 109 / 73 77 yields 1.02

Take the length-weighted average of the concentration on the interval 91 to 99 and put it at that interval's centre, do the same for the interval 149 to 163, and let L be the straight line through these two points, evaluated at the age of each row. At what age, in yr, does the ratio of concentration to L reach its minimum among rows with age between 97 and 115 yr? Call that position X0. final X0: 100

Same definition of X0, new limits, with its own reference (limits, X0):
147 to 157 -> 148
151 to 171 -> 170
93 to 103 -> 94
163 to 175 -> 170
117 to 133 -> 132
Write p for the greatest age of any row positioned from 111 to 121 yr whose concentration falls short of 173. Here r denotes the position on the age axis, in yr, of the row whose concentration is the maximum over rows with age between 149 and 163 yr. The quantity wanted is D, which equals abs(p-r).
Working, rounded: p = 120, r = 150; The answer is 30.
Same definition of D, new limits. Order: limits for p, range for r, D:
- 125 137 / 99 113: 26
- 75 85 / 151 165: 72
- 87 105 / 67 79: 36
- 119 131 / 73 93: 38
